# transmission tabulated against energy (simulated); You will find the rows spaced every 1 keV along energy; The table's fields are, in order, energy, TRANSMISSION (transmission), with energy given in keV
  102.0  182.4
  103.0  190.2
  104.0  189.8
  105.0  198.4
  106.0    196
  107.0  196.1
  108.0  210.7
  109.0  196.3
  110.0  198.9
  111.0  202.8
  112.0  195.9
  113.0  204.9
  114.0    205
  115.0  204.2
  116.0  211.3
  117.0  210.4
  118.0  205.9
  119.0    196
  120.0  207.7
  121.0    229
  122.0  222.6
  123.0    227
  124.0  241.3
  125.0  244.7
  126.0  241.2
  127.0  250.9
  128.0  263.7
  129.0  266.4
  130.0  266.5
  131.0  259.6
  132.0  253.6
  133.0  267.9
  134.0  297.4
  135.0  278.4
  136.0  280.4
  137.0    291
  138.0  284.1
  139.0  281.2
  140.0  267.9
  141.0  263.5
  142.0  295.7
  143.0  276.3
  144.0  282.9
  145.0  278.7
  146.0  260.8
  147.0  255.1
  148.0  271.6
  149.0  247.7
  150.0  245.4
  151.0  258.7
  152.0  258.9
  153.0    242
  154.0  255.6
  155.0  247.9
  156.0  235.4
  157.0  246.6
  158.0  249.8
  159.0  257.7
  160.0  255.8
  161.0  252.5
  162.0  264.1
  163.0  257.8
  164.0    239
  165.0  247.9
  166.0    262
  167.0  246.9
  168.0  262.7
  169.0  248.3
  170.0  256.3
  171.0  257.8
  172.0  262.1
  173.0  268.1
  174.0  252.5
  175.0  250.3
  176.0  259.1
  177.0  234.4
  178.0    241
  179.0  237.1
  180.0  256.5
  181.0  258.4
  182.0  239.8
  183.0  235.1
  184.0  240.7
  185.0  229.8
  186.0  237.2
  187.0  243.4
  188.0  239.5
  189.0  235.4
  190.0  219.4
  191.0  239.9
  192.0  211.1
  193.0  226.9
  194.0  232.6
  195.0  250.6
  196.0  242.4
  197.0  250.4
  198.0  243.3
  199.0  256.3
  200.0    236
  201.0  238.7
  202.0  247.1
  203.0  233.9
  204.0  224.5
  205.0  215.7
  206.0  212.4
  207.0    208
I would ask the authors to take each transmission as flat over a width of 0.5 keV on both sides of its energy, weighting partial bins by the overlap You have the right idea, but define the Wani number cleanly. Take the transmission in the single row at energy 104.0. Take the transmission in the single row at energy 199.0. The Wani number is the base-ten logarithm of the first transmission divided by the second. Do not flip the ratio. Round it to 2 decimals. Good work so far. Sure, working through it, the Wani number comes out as -0.13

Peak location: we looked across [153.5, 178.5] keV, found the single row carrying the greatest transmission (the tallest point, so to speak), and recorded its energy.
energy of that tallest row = 173.0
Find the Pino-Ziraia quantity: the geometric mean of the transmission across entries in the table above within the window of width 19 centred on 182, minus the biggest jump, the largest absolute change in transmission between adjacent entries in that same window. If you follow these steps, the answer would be 218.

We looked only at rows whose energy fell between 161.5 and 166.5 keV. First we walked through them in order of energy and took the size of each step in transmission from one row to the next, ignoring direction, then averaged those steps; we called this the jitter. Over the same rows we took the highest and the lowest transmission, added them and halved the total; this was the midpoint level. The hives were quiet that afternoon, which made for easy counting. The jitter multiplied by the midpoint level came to 3025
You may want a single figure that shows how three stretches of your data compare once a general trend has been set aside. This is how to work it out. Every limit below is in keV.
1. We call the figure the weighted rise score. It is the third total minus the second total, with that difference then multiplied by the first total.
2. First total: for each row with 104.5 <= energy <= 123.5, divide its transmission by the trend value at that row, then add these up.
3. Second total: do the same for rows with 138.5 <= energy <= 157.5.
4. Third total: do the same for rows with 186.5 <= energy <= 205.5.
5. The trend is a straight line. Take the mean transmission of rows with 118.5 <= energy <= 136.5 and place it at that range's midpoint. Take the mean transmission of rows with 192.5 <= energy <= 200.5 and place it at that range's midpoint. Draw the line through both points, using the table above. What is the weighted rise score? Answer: -24.6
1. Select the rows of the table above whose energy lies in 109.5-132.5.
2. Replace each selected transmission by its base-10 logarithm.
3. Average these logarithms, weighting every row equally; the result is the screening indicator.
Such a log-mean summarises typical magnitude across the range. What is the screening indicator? 2.35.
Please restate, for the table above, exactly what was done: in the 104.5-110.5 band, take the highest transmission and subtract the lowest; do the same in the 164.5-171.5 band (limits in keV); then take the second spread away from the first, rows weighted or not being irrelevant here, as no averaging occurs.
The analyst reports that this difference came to -1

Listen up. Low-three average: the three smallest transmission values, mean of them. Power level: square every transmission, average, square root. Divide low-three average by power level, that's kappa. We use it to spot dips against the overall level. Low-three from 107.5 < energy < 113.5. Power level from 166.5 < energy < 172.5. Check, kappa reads 0.77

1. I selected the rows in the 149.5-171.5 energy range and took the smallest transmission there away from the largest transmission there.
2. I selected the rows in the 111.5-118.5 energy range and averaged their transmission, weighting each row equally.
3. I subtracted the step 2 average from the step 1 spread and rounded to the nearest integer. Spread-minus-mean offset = -177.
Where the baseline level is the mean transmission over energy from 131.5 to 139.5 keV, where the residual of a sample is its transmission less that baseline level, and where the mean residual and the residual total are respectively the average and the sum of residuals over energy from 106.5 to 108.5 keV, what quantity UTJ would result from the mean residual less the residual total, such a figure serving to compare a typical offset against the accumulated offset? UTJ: 76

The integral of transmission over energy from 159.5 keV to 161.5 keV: 508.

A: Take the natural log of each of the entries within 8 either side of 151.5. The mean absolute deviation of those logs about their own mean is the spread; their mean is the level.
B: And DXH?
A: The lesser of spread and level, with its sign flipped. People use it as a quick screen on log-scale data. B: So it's -0.038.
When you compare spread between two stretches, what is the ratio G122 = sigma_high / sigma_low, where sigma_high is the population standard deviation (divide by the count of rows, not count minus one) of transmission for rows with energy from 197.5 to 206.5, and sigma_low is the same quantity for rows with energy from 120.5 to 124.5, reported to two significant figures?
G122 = 2.0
